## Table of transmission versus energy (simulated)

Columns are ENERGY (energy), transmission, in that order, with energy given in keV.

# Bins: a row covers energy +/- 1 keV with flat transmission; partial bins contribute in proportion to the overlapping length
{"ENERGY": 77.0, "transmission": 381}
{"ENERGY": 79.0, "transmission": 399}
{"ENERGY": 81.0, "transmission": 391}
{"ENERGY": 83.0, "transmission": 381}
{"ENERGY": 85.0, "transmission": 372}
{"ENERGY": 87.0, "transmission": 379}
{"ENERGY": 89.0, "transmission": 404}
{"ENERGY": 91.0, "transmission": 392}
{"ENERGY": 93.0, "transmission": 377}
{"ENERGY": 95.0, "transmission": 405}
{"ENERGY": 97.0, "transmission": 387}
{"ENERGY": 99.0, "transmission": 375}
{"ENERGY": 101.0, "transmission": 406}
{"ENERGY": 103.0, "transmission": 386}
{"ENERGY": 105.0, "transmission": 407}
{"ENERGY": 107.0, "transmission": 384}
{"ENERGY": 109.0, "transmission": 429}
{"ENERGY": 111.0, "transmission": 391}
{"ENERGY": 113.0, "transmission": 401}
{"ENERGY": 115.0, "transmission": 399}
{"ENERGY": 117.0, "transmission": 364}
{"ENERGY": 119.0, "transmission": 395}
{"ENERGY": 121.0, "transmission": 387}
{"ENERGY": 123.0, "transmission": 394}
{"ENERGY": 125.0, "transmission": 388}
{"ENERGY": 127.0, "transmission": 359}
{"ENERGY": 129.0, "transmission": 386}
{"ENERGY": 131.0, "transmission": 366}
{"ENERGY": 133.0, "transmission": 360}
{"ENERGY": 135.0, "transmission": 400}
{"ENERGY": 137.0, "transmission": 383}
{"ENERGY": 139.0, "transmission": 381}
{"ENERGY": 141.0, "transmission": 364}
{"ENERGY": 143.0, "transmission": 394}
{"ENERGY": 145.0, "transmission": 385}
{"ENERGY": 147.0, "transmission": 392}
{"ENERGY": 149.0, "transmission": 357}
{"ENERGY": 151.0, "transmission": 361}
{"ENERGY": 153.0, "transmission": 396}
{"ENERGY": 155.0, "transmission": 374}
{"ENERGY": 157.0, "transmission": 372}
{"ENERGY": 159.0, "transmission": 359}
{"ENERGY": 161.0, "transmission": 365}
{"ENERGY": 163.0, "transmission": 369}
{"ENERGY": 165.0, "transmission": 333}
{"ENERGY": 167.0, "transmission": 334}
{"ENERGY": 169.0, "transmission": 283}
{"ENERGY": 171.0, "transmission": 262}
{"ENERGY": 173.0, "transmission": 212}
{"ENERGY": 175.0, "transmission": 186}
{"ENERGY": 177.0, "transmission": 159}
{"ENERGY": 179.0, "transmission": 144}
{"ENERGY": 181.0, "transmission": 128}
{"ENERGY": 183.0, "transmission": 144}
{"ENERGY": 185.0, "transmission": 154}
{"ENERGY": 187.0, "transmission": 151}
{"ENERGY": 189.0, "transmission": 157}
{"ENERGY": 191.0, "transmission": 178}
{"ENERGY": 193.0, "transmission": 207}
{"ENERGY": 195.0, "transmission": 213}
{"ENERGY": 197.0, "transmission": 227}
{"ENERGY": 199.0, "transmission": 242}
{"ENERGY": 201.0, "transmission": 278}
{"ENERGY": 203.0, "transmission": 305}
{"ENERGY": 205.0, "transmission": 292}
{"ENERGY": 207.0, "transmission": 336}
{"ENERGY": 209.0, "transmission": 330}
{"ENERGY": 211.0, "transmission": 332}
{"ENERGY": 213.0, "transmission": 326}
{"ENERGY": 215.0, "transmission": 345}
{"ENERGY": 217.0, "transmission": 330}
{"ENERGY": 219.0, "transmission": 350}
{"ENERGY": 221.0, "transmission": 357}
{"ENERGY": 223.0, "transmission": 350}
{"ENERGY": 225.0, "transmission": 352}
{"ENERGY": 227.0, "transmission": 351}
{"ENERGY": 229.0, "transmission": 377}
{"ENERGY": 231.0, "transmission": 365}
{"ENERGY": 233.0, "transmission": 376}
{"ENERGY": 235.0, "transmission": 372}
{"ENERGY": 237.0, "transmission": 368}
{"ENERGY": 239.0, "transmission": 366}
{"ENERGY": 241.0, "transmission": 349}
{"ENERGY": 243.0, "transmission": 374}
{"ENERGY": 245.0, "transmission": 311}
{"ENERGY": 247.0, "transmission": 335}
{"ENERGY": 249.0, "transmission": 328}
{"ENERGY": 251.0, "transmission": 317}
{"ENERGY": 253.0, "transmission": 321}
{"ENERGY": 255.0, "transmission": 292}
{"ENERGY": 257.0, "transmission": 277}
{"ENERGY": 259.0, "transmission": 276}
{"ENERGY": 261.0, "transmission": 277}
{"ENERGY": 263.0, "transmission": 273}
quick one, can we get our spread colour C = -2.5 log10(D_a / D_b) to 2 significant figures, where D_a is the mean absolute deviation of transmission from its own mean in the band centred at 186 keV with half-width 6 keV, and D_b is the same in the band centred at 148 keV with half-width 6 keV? 0.30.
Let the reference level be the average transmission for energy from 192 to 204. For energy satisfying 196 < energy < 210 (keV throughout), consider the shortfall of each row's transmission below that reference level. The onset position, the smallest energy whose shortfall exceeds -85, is 197.0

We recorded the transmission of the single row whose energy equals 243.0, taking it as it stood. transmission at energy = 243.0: 374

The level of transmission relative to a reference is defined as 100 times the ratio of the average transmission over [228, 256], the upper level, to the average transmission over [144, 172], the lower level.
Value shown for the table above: 98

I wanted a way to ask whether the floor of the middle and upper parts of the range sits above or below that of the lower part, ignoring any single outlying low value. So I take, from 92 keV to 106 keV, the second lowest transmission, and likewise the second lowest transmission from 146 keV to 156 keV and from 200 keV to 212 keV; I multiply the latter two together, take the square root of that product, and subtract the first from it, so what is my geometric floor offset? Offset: -52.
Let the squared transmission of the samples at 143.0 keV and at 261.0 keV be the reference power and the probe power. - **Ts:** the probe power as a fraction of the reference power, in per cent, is 49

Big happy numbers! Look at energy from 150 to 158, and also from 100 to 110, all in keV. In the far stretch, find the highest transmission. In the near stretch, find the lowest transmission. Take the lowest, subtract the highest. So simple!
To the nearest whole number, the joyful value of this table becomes -12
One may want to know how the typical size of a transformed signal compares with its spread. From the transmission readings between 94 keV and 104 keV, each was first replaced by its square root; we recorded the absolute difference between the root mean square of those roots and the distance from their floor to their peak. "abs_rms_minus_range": 19.0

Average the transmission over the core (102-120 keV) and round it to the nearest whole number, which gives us 395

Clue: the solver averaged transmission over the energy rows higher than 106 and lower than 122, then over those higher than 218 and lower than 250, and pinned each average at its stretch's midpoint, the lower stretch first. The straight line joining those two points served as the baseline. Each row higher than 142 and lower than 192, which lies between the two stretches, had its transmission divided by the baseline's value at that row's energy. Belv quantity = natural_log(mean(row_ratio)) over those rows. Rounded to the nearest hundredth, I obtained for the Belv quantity -0.31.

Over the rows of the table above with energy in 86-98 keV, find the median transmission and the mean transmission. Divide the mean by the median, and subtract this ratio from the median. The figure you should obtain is 388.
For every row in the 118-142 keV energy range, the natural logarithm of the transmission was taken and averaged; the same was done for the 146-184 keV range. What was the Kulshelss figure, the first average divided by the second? 1.06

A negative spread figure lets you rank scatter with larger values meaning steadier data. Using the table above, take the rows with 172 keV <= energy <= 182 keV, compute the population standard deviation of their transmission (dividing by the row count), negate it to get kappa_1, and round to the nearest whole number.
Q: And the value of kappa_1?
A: -30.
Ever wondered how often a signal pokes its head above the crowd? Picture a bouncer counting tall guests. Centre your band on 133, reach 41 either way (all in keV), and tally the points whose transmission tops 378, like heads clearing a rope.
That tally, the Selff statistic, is 22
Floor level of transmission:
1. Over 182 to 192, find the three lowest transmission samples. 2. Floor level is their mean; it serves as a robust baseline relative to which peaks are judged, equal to 150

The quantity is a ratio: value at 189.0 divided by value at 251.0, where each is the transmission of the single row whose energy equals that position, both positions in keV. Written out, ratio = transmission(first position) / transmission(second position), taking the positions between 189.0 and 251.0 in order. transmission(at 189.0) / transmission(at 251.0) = 0.50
